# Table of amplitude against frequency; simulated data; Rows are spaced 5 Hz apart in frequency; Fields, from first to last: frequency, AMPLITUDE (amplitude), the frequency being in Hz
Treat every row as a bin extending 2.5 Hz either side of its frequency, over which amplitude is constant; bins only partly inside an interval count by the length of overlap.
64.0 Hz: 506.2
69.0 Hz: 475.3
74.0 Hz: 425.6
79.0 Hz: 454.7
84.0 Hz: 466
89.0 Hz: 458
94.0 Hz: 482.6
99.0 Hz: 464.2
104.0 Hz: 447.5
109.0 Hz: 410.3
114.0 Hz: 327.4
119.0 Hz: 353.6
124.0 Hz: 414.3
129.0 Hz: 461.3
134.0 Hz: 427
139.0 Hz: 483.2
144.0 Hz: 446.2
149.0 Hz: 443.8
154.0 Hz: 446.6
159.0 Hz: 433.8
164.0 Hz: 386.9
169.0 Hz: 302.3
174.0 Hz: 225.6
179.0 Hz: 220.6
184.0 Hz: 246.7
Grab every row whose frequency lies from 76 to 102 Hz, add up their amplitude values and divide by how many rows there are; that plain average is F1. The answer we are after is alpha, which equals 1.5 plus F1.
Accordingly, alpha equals 467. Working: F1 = 465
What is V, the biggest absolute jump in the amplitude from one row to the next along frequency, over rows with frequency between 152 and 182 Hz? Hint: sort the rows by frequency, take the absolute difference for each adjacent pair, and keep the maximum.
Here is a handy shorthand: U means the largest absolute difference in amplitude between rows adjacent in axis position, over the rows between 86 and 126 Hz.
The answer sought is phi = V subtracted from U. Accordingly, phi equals -2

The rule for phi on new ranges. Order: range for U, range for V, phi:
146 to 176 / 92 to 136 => 2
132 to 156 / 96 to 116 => -27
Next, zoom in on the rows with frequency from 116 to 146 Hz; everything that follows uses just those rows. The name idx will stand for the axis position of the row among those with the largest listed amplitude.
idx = 139.0 Hz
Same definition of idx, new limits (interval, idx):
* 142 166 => 154.0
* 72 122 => 94.0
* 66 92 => 69.0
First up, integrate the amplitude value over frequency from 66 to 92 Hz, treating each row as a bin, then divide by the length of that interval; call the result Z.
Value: 457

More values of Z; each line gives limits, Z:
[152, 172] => 387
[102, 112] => 423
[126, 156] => 451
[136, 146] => 464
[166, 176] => 272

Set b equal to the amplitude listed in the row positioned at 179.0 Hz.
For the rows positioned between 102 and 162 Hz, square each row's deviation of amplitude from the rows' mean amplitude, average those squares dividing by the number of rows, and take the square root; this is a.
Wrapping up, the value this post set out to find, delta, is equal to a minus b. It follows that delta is -178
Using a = 42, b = 220.6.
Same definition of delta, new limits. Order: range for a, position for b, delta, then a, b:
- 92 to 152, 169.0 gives -256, 46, 302.3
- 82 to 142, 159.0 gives -386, 47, 433.8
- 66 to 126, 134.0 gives -380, 47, 427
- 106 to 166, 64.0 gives -463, 43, 506.2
